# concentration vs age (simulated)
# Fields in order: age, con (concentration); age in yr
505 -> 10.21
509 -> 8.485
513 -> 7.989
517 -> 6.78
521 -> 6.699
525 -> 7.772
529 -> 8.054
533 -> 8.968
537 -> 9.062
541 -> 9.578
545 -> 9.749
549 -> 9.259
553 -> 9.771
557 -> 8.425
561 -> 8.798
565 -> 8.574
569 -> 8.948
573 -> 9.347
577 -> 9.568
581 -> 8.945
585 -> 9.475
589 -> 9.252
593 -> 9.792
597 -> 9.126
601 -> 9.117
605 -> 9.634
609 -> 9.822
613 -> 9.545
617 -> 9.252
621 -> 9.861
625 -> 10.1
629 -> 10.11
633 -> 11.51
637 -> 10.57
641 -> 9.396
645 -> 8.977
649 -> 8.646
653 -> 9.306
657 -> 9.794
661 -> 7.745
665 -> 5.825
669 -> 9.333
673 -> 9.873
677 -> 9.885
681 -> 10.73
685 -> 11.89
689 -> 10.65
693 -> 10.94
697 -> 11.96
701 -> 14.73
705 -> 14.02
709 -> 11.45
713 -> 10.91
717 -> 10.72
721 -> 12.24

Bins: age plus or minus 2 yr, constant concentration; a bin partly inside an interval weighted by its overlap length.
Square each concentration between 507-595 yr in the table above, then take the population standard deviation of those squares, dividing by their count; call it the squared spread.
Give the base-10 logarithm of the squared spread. 1.16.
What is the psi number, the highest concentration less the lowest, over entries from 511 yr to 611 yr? 3.1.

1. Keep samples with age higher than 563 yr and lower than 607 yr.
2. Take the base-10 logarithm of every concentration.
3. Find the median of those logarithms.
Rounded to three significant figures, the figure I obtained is 0.966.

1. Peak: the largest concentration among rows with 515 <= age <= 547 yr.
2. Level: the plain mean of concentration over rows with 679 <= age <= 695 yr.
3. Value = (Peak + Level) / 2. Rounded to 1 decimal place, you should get 10.4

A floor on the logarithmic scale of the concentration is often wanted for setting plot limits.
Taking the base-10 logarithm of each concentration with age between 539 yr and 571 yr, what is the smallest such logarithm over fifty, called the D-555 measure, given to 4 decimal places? 0.0185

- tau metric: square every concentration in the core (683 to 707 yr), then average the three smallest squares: 125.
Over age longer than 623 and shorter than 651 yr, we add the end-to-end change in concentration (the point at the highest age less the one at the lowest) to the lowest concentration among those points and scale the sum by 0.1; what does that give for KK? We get 0.72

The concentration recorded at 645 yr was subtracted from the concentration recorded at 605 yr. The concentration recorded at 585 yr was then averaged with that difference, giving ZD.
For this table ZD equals 5.1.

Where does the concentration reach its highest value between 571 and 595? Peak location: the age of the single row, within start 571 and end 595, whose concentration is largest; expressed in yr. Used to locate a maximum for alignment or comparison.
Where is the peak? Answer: 593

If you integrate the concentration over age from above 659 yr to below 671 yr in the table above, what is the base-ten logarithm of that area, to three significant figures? 1.96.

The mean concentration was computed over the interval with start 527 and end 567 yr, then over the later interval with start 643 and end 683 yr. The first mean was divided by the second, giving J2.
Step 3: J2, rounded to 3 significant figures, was 1.00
